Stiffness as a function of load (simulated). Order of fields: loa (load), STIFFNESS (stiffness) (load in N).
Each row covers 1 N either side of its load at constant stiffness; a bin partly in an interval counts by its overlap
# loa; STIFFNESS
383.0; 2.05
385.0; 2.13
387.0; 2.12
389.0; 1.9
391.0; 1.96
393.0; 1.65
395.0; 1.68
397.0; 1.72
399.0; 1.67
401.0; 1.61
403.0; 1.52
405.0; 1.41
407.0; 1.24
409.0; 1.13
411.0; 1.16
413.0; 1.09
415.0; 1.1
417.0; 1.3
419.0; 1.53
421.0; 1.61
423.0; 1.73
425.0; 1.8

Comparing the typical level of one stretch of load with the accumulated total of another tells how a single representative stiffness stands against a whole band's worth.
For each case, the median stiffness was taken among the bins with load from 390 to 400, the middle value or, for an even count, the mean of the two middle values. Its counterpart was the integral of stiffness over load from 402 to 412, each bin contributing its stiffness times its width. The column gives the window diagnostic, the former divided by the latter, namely 0.130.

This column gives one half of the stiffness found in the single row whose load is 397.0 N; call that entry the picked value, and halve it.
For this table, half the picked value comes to 0.86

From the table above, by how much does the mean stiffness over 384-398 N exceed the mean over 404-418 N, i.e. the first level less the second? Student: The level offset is 0.7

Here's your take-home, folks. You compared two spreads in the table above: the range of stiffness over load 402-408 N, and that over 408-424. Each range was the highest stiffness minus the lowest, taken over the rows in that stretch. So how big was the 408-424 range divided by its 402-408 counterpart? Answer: 2.3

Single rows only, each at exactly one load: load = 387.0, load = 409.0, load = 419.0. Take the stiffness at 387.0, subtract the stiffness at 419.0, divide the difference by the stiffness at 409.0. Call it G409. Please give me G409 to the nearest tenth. 0.5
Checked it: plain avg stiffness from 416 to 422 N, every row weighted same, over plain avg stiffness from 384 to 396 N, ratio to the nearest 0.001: 0.776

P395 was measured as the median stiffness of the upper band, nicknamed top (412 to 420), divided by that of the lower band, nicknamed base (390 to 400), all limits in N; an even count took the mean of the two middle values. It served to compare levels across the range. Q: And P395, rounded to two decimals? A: 0.71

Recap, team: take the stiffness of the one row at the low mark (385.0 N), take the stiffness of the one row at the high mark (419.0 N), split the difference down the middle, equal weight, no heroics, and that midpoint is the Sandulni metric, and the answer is 1.8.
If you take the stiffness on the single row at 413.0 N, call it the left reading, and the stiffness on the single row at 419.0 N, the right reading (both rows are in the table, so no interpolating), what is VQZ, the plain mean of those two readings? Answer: 1.31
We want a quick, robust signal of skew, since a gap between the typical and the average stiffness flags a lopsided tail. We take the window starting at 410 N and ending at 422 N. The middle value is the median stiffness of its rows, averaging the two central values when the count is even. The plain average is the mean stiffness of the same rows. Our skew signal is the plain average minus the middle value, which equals 0.068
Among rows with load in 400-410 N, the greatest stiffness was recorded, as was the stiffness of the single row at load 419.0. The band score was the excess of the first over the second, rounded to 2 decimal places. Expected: 0.08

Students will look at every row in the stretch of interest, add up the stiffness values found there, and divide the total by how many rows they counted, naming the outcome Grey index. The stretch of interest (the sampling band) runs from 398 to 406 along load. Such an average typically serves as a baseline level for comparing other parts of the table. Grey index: 1.55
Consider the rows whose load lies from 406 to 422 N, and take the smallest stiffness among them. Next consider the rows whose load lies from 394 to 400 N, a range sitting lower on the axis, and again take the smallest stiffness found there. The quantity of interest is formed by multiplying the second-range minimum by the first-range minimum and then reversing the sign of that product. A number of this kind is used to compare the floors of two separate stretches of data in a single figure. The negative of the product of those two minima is -1.82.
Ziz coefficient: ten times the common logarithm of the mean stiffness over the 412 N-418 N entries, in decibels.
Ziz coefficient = 0.7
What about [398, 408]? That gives 1.7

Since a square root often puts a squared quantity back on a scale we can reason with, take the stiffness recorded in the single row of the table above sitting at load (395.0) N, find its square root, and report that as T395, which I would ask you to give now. 1.296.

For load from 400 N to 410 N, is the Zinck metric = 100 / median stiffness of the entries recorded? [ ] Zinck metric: 71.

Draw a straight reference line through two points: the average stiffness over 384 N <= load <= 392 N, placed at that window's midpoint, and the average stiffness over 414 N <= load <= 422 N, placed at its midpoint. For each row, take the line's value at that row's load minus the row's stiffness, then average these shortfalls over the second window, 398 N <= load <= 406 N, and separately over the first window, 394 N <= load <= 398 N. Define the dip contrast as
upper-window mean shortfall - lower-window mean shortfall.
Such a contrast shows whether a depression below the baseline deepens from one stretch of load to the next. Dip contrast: 0.02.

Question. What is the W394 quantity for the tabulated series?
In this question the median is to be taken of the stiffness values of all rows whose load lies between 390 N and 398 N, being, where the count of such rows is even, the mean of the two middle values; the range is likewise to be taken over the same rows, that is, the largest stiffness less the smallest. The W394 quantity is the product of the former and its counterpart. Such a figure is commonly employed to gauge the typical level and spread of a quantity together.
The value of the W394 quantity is 0.53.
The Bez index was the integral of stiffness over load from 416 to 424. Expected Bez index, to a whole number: 12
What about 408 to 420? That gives 15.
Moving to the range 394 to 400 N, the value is 10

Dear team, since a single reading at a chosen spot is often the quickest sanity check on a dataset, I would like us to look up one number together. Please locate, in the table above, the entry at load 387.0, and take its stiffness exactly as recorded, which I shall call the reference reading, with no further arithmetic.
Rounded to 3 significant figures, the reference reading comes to 2.12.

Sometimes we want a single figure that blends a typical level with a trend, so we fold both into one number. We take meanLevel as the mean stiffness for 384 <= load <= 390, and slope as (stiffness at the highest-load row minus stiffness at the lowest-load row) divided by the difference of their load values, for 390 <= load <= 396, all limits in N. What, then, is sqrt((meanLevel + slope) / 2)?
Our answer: 0.99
